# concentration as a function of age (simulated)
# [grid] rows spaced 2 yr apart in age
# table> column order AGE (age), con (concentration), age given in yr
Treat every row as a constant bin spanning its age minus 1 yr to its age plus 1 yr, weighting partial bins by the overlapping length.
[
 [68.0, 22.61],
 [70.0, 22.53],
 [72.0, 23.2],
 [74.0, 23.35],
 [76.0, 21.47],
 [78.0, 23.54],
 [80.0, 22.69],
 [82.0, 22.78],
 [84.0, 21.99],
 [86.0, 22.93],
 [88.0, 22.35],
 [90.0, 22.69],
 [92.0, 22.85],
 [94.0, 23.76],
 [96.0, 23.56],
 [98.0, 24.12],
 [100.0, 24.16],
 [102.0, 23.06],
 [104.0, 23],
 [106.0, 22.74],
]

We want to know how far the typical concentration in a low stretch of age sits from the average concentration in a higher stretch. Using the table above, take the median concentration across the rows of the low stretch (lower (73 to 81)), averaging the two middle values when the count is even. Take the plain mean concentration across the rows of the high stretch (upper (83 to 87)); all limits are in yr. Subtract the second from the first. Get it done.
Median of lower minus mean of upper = 0.56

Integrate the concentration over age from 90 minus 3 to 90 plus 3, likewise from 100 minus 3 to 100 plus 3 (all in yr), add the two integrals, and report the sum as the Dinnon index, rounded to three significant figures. 278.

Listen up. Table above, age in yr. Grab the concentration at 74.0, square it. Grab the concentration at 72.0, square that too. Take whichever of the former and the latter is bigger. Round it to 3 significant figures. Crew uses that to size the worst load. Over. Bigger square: 545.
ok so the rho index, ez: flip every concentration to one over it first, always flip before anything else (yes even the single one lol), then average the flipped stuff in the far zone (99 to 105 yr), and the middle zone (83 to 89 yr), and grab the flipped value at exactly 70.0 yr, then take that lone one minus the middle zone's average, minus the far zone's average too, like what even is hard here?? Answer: -0.0430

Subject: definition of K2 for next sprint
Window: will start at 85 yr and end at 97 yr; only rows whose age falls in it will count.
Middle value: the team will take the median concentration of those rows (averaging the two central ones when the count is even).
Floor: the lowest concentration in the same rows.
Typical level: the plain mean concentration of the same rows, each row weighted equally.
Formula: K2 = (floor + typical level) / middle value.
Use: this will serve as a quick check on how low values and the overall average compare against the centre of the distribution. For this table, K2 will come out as 1.98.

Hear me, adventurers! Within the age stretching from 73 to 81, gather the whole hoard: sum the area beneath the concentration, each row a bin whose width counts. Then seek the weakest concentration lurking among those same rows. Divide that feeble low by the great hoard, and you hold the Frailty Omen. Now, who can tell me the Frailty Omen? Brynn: 0.118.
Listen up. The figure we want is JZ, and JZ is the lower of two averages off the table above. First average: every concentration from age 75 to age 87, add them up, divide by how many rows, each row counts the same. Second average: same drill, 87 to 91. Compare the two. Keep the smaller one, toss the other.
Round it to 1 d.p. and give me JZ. 22.5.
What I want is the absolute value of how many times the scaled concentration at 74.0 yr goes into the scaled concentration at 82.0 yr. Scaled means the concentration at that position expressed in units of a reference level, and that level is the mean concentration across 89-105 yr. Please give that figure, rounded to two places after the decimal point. 0.98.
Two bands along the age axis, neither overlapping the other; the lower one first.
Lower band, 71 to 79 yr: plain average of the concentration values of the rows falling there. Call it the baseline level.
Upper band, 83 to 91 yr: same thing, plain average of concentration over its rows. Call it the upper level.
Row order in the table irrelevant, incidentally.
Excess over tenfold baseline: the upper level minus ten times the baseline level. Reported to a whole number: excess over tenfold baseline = -206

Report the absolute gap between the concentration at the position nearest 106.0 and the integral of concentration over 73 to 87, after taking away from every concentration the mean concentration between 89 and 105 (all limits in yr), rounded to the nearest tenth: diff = 9.4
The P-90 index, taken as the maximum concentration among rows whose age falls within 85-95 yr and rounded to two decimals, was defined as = 23.76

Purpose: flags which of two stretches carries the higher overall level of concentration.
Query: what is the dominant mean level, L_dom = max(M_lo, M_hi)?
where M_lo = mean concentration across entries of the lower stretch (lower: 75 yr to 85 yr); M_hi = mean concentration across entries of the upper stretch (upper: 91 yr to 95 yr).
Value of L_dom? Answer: 23.3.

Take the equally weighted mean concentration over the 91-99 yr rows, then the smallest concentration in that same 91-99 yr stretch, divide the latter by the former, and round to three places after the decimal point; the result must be 0.969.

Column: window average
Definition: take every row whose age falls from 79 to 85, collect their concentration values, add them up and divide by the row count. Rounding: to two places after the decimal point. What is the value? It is 22.49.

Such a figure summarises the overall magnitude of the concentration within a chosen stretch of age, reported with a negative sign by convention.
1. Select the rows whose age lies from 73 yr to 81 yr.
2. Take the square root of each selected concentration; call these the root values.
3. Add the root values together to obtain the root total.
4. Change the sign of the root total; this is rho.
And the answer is -19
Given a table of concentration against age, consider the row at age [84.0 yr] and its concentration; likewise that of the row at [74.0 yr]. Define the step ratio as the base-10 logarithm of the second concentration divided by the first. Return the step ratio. 0.0261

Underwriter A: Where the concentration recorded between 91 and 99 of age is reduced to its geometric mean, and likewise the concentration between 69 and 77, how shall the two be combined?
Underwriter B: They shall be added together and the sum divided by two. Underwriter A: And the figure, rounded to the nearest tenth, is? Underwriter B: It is 23.1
